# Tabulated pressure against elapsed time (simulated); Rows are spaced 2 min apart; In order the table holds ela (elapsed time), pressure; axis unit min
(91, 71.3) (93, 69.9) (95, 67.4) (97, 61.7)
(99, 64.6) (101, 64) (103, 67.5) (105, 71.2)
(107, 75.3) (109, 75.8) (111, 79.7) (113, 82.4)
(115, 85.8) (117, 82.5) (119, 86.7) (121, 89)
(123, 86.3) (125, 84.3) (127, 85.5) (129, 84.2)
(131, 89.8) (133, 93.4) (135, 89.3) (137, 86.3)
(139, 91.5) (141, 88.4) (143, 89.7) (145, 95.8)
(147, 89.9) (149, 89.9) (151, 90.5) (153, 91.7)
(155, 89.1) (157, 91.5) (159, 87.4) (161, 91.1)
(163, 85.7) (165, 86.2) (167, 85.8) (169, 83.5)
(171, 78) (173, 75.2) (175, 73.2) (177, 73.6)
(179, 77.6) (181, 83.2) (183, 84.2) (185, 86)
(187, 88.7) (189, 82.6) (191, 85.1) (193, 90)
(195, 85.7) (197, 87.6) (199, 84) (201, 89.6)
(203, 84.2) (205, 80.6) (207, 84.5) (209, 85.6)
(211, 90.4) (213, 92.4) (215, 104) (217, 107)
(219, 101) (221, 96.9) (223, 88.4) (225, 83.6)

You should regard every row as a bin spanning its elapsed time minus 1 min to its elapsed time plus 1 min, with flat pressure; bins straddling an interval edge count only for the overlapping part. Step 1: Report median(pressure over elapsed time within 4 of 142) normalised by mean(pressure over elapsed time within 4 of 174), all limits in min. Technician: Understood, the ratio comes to 1.2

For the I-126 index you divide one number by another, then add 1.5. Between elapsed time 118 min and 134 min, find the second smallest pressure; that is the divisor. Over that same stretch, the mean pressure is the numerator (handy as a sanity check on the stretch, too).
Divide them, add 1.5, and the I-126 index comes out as 2.54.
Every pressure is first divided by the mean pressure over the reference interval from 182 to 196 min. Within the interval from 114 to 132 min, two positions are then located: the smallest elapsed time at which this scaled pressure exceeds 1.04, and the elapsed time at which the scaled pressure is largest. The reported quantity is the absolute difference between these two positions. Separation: 0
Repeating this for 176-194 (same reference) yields 0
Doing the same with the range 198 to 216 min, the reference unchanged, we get 14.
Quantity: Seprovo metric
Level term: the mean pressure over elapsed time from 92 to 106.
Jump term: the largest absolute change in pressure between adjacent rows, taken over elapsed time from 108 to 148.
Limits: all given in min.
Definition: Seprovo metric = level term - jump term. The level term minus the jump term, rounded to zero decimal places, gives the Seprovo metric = 61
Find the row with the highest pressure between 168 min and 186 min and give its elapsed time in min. 185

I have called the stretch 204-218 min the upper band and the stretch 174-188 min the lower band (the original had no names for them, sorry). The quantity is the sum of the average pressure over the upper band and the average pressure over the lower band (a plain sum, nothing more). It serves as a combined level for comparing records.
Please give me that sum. 173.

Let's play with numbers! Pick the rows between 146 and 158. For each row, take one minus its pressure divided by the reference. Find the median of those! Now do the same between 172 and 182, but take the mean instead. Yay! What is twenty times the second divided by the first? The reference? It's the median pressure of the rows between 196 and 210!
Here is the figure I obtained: -28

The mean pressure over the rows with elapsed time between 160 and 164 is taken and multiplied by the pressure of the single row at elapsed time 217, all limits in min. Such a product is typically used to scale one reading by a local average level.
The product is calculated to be 9459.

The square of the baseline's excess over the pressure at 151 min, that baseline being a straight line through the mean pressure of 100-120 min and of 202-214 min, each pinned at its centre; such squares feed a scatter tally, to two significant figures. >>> 91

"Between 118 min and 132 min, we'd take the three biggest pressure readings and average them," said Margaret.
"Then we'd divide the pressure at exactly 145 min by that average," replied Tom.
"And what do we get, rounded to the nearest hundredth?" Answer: 1.08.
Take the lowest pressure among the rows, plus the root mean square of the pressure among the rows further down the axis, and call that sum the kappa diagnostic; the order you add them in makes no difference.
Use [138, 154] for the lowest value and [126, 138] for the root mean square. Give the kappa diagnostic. 177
